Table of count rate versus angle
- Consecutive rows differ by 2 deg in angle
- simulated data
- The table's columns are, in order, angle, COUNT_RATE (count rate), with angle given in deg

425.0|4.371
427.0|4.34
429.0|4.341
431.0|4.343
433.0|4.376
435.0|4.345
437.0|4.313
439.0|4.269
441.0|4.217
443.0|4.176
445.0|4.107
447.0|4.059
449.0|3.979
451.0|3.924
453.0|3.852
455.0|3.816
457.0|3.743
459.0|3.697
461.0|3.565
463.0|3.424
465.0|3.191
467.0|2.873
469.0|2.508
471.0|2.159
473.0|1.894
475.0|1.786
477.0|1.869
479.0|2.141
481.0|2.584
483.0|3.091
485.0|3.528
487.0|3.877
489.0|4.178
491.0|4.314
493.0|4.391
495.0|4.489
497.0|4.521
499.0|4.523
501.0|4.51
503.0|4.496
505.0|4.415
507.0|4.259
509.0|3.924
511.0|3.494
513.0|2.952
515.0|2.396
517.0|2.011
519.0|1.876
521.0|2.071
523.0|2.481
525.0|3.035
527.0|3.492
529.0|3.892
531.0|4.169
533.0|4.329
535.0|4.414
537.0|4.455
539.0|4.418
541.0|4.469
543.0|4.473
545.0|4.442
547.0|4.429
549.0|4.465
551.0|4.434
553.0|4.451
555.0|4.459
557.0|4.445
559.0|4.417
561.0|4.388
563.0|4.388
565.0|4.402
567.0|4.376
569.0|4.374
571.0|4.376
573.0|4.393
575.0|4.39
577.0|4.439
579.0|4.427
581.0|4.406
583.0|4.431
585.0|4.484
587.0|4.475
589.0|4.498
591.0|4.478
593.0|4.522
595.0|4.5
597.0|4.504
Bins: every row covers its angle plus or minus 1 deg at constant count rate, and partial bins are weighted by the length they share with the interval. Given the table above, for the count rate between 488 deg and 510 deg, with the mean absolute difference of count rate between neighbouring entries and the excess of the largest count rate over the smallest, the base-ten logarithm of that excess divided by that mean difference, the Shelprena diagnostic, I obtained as 0.80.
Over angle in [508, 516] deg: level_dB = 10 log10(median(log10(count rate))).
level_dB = -3.0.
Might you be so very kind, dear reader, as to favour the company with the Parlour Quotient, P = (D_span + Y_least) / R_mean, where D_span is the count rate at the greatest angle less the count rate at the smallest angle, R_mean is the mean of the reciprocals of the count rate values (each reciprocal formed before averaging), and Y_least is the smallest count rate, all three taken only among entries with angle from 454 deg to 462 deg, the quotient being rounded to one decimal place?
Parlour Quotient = 12.3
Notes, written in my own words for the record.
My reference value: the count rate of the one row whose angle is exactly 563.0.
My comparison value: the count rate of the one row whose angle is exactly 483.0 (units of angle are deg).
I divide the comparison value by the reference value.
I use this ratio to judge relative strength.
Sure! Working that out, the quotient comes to 0.70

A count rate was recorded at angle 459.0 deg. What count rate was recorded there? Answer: 3.697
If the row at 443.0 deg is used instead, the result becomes 4.176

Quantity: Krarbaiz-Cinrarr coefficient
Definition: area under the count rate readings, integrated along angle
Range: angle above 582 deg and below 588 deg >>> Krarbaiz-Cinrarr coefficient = 26.8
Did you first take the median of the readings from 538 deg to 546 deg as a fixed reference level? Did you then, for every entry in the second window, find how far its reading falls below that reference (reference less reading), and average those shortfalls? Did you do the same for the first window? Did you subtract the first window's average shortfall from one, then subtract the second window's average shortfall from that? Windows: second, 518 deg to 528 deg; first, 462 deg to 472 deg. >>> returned -2.5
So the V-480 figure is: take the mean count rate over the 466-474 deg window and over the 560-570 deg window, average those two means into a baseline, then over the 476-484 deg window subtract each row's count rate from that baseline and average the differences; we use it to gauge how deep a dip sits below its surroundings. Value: 0.95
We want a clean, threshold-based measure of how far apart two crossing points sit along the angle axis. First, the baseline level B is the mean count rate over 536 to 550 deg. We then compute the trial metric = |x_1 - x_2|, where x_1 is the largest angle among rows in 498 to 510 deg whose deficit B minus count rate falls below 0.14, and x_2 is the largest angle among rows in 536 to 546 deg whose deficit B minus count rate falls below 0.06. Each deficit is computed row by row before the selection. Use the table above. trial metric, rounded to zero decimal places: 40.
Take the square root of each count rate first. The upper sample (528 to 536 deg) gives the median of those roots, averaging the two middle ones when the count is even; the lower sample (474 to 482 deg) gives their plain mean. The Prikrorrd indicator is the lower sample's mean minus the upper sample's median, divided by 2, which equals -0.31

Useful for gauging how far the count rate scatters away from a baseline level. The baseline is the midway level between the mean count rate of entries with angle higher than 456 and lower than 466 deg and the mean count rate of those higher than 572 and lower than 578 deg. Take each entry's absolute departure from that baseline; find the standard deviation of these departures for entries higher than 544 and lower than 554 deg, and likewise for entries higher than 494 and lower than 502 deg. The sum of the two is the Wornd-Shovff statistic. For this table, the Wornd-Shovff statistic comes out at 0.0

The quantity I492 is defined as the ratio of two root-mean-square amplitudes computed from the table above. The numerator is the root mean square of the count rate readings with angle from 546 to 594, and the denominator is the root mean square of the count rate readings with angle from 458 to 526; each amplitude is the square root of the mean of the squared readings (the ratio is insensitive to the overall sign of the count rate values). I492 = 1.31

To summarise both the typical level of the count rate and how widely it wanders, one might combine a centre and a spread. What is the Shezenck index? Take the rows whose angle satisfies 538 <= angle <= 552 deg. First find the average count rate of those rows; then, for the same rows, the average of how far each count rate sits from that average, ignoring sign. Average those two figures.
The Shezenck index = 2.2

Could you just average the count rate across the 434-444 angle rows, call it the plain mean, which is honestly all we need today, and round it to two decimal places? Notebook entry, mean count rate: 4.26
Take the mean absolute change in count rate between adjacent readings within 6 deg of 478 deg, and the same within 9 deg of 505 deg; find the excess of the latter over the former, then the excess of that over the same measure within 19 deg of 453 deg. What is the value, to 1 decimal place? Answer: -0.2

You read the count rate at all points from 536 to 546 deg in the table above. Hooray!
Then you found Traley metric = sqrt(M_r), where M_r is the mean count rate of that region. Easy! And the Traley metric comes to 2.11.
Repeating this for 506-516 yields 1.85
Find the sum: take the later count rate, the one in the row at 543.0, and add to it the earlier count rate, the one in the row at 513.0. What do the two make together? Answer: 7.4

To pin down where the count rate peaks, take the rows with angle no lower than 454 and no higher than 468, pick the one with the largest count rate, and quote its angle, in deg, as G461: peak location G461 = 455.0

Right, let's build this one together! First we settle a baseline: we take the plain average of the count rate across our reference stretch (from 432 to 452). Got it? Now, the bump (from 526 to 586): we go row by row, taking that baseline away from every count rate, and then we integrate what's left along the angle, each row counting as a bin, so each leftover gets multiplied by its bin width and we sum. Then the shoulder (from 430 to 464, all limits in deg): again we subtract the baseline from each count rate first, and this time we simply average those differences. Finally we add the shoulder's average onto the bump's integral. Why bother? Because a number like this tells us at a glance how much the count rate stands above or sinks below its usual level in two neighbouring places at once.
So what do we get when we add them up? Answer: 11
